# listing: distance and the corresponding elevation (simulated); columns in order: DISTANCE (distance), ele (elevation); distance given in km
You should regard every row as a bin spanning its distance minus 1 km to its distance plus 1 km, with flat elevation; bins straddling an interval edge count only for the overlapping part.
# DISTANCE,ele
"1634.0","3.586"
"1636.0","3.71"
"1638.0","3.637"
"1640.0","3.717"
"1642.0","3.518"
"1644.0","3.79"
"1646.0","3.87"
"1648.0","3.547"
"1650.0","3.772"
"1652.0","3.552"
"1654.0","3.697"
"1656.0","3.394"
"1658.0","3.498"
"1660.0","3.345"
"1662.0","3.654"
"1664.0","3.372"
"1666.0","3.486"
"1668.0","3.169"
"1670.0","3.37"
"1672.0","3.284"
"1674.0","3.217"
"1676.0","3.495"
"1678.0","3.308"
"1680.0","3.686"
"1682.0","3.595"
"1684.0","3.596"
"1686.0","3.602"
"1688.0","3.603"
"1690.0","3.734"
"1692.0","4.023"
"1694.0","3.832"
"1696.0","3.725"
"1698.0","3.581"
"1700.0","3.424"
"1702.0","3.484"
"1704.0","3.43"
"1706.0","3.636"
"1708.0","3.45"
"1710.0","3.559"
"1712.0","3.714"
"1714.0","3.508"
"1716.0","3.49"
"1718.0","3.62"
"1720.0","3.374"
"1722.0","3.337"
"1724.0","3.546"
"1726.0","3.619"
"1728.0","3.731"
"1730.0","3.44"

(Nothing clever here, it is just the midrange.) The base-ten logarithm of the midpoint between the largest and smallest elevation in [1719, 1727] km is 0.541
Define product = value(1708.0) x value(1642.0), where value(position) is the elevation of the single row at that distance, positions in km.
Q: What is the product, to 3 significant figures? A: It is 12.1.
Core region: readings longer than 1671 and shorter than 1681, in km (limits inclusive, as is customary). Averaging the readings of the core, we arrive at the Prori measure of 3.40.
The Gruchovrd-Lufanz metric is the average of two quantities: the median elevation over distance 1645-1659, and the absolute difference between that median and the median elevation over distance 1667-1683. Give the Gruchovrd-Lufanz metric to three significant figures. 1.88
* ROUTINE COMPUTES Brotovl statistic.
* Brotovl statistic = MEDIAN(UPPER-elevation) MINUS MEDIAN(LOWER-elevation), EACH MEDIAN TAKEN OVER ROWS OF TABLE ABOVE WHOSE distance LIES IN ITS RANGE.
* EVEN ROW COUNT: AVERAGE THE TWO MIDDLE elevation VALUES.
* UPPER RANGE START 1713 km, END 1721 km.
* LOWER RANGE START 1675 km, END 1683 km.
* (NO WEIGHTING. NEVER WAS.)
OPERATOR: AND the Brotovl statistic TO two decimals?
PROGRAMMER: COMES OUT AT -0.05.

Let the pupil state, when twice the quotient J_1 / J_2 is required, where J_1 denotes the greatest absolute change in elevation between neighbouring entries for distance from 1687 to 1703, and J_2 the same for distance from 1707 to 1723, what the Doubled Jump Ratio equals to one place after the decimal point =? 2.3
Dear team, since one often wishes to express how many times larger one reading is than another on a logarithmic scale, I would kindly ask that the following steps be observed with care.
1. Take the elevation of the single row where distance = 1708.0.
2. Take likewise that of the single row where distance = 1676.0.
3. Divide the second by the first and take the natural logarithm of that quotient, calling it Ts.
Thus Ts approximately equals 0.01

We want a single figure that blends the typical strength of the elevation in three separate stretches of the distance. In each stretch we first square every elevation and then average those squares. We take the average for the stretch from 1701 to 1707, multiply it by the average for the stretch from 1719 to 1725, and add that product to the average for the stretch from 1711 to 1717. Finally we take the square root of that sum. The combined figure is 12.55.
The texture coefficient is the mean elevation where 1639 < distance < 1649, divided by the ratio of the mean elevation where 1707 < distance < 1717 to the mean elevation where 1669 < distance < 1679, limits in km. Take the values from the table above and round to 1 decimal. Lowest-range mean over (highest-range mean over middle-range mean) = 3.5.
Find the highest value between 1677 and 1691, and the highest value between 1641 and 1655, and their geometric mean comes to 3.80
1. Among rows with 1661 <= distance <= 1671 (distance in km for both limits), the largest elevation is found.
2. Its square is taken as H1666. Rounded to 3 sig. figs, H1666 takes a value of 13.4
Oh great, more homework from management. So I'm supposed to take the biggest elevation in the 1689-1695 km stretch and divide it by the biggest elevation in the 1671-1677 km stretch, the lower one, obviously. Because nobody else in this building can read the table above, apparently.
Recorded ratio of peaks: 1.15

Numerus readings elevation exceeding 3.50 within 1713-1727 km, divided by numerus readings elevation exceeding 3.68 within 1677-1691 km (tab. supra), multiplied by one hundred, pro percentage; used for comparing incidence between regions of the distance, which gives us 200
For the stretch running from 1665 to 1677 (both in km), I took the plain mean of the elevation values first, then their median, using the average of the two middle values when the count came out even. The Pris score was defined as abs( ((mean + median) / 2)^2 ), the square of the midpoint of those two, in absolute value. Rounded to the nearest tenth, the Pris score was 11.1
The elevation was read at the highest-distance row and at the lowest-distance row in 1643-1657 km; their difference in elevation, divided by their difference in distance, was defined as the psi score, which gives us -0.033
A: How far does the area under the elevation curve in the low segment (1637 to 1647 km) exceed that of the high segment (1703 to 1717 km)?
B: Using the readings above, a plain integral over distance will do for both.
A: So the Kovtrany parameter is -13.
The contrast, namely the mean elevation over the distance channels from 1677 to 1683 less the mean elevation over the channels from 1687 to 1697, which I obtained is -0.25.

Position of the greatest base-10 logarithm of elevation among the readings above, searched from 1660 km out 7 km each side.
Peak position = 1654.0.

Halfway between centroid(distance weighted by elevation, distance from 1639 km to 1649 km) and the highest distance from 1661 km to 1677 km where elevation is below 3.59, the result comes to 1660.0 km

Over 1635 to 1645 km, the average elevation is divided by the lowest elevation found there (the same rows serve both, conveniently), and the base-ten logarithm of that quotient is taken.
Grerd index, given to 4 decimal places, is 0.0189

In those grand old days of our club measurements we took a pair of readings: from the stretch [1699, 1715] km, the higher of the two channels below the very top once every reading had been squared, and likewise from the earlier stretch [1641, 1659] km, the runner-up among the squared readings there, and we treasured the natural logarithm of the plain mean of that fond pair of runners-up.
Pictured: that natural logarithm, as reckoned 2.62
